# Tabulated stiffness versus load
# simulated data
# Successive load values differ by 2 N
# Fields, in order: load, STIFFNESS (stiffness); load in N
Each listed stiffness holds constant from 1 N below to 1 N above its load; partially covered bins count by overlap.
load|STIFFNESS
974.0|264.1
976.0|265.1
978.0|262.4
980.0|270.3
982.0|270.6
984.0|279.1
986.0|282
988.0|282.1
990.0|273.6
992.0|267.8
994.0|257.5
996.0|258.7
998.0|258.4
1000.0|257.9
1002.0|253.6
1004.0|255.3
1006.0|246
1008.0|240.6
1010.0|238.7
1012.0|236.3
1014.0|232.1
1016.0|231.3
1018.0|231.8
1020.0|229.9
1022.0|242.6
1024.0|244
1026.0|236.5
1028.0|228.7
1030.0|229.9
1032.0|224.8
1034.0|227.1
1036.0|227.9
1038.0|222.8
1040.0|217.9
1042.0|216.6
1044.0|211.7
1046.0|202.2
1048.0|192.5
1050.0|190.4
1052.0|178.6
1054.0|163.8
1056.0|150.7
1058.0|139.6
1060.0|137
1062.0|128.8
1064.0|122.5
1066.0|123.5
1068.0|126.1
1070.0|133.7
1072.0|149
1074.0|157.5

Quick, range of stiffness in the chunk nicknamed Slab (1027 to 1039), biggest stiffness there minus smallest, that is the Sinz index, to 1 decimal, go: 7.1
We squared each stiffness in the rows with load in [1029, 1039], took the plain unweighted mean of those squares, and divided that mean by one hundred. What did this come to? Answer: 513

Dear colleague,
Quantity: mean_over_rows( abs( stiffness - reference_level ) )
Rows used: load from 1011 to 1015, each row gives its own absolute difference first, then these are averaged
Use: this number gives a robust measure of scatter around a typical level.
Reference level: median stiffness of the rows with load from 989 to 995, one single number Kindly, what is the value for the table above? 34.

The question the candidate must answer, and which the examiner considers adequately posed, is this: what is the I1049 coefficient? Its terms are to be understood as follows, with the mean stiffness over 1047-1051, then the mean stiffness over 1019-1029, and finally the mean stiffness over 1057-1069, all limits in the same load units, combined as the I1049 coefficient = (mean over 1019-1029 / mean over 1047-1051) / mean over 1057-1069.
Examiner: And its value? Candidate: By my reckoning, 0.010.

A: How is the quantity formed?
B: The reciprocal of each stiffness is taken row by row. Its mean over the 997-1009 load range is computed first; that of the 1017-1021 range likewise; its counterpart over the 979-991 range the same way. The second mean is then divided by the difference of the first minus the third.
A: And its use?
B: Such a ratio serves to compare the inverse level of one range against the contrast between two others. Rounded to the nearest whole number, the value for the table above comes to 12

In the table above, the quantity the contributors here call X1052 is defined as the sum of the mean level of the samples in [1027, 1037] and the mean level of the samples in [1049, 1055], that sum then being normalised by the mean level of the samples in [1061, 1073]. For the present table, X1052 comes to 3.10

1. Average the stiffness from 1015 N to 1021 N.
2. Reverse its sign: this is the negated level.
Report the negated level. -231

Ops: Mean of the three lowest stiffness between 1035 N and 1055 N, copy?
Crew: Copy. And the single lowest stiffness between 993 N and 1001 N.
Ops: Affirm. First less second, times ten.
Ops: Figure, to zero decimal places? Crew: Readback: -799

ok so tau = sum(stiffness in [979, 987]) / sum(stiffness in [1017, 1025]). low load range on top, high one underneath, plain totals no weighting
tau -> 1.16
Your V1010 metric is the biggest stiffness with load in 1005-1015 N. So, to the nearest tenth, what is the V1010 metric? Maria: 246.0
